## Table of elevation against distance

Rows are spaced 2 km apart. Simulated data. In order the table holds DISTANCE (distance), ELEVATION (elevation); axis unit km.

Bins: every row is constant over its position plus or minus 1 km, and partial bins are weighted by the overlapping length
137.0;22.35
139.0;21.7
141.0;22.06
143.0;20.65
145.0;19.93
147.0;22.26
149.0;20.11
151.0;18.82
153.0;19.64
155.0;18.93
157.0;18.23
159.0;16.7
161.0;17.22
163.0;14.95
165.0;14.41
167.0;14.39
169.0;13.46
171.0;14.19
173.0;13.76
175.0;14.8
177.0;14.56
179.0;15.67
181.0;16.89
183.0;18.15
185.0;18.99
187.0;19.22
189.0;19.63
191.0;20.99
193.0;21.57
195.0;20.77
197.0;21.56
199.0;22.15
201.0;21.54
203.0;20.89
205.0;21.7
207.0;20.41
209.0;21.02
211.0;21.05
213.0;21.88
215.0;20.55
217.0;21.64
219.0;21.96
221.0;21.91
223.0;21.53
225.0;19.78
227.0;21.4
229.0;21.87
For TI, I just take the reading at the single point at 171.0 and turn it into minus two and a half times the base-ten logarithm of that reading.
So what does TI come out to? -2.88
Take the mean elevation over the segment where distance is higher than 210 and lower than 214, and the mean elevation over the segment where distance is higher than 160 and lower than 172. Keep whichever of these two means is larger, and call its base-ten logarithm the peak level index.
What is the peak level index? 1.332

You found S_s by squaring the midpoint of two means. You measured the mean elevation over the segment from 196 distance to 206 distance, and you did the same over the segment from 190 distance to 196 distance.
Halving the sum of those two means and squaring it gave 455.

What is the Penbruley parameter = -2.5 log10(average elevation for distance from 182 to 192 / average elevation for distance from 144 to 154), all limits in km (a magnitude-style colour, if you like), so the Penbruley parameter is 0.0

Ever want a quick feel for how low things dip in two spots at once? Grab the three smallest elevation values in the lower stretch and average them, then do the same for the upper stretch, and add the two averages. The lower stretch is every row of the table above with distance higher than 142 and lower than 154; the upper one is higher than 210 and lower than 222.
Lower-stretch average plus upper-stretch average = 40.5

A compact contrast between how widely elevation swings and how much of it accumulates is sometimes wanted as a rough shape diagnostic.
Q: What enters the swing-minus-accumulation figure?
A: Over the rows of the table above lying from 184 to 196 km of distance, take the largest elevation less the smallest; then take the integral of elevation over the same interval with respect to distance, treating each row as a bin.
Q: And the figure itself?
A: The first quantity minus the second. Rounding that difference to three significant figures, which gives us -240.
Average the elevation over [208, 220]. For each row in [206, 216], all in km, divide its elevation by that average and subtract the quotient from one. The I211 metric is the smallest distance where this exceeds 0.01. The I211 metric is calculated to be 207.0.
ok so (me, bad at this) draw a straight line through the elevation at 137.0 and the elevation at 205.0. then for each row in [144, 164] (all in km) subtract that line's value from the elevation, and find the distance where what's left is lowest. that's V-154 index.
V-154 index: 163.0 km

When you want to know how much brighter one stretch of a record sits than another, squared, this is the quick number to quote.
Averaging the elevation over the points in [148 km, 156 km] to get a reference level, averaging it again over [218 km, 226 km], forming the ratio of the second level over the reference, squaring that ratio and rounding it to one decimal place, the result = 1.2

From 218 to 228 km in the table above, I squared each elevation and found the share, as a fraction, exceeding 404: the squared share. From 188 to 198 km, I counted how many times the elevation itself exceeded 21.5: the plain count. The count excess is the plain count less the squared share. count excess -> 1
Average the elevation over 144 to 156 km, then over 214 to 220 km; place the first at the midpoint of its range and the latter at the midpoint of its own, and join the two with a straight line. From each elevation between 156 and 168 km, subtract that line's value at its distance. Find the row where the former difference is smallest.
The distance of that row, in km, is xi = 167.0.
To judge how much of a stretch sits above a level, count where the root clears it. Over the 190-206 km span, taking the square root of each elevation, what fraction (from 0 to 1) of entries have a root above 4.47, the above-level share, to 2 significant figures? 1.0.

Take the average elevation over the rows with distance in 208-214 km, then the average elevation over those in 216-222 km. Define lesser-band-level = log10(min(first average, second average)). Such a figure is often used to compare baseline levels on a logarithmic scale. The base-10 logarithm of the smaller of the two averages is 1.33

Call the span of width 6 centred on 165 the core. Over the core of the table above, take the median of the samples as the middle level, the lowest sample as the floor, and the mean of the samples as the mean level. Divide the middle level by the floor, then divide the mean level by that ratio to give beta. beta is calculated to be 14.6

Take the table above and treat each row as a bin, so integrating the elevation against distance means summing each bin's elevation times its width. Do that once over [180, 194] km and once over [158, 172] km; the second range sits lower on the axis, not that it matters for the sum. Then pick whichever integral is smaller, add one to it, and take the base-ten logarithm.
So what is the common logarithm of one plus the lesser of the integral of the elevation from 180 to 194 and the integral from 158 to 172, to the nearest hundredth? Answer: 2.33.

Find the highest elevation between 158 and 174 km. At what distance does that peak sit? 161.0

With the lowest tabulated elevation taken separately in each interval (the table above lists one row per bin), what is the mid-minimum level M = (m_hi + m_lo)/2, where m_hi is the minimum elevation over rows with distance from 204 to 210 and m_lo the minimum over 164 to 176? 16.9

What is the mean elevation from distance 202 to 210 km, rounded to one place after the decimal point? 21.0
